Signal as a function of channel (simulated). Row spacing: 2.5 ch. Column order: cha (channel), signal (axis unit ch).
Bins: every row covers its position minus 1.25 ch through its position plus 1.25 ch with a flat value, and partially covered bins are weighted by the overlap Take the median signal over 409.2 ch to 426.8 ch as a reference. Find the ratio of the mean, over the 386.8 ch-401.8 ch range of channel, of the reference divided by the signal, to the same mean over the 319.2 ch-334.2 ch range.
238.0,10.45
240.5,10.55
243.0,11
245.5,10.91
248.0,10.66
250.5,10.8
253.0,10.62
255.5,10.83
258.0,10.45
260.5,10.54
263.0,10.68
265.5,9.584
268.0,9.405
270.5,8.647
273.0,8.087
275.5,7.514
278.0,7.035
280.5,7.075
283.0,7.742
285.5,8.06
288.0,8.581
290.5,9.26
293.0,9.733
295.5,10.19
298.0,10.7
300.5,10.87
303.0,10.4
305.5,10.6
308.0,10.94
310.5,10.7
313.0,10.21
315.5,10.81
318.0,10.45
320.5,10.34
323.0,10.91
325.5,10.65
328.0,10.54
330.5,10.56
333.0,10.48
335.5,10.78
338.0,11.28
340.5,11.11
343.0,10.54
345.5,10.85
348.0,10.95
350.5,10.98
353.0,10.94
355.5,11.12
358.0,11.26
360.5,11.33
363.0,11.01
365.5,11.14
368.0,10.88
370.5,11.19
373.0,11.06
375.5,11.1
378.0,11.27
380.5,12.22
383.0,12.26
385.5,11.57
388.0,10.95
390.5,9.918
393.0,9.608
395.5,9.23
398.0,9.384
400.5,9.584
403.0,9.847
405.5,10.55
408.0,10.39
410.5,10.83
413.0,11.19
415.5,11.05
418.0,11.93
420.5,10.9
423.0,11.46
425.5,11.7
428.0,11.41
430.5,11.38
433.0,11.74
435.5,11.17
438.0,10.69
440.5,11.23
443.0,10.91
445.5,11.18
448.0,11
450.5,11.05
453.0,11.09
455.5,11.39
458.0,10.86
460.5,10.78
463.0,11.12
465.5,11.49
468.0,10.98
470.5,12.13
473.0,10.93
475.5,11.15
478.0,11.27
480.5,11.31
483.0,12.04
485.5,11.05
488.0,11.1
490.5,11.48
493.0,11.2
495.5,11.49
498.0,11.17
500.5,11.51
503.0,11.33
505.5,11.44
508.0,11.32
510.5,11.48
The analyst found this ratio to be 1.09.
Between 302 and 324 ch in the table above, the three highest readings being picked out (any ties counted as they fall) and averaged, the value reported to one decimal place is 10.9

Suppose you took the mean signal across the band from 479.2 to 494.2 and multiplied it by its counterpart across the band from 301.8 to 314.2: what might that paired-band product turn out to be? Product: 120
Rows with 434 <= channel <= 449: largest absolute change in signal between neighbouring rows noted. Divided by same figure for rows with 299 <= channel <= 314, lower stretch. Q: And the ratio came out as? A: 1.10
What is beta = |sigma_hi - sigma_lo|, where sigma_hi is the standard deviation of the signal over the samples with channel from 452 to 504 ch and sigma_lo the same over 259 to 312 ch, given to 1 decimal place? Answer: 1.0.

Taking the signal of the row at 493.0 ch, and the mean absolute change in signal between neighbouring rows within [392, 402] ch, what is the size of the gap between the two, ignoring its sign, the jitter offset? 11.0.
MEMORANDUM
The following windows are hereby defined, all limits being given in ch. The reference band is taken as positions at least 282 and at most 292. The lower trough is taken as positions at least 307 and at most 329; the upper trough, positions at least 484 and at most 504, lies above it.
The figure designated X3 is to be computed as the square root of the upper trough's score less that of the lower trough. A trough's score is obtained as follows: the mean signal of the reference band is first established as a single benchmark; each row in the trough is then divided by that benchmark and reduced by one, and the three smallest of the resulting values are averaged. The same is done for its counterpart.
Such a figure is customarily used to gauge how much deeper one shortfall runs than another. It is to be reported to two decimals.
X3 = 0.30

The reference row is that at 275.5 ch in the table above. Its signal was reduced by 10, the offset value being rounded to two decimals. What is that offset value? -2.49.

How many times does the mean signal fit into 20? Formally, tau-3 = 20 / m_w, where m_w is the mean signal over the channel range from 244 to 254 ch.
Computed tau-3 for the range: 1.86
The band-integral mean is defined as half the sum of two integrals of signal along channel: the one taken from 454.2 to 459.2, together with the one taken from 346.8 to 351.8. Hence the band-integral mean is 55.2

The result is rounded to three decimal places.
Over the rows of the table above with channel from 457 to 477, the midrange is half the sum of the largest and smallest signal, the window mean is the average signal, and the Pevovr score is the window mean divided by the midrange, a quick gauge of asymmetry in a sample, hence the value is 0.976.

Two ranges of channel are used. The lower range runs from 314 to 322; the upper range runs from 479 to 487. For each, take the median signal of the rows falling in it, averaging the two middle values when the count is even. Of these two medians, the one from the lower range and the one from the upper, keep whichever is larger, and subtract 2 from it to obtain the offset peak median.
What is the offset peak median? 9.31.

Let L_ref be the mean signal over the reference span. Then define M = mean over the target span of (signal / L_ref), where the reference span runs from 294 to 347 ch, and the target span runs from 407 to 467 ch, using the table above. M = 1.05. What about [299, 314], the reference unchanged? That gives 1.00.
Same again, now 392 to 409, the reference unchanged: 0.92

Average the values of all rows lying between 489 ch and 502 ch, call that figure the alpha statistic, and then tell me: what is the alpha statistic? 11.4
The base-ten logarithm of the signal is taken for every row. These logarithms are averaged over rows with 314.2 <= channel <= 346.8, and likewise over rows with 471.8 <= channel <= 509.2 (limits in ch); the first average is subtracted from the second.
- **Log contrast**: 0.024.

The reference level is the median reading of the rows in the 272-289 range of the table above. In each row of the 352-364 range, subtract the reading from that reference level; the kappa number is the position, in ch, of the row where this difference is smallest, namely 360.5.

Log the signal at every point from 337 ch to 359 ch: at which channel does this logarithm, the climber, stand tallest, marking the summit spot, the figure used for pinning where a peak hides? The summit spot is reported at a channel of 338.0 ch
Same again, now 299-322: 308.0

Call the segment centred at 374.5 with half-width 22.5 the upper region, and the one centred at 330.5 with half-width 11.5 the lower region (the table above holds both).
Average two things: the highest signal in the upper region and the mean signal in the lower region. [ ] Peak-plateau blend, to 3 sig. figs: 11.5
